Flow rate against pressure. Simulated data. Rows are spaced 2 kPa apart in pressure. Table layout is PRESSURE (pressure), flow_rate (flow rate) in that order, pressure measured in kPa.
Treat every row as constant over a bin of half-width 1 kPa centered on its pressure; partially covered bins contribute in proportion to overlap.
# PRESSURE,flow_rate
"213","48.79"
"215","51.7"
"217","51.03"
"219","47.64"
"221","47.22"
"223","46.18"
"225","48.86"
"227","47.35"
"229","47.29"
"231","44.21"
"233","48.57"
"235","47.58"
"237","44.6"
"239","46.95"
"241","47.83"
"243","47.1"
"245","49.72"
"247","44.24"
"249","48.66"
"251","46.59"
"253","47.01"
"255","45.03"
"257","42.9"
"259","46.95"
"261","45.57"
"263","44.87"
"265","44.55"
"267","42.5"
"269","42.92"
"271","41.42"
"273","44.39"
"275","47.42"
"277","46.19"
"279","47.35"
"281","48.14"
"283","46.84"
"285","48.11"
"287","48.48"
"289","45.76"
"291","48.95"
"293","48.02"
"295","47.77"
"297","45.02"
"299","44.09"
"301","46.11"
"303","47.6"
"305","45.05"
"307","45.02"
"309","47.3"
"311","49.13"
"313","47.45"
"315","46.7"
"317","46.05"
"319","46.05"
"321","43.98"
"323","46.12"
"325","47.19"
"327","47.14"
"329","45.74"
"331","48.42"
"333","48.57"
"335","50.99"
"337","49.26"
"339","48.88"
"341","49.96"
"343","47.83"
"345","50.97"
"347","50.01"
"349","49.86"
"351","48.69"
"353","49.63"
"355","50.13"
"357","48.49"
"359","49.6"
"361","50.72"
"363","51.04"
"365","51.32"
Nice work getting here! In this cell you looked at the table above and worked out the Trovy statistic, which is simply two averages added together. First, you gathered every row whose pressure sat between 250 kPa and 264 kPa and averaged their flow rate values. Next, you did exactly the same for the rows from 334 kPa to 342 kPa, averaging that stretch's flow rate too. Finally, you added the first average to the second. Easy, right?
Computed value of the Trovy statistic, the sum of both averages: 95.3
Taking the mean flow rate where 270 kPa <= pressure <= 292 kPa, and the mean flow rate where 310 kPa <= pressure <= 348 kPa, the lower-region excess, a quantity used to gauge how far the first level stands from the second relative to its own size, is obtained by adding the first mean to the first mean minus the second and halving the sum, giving 22.7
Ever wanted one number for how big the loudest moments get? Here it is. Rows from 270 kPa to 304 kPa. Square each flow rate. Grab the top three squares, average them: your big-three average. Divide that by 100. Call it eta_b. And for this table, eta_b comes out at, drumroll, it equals 23.5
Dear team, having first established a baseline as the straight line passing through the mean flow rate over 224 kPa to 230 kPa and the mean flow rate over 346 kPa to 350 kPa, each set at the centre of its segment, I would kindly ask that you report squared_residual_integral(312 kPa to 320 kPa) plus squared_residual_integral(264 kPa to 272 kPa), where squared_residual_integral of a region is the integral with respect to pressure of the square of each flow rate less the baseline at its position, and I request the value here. 337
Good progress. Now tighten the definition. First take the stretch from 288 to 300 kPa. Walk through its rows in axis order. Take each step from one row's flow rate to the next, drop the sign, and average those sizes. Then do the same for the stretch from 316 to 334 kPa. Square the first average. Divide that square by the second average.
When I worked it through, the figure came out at 2.2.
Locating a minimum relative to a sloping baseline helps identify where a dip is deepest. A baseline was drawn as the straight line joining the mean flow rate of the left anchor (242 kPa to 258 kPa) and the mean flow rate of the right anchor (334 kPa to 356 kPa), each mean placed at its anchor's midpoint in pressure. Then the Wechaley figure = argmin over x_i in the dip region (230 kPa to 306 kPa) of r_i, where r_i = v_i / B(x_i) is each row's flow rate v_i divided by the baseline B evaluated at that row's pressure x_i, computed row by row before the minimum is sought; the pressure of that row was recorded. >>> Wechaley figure 271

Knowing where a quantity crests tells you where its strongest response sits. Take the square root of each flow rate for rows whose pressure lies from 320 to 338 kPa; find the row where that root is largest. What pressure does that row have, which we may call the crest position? 335 kPa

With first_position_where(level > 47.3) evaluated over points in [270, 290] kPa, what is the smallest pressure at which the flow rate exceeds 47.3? 275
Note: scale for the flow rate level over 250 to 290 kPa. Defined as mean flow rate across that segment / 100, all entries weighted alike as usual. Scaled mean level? 0.456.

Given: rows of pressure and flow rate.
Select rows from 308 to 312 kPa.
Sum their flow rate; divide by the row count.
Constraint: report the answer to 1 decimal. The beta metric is 48.2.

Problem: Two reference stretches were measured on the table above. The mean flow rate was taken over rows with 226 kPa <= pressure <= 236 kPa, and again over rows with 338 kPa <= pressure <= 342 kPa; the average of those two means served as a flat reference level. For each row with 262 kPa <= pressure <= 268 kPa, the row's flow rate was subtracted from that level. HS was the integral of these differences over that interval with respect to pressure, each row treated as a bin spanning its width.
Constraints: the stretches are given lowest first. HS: 25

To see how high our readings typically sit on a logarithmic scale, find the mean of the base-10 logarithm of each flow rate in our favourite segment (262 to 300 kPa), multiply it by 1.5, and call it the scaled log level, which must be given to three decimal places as 2.492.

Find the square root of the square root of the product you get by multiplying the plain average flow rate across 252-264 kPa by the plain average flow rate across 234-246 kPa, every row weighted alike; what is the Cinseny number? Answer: 6.81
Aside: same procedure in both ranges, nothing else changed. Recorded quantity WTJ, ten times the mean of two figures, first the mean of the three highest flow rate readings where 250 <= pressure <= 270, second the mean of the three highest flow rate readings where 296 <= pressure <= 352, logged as 488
